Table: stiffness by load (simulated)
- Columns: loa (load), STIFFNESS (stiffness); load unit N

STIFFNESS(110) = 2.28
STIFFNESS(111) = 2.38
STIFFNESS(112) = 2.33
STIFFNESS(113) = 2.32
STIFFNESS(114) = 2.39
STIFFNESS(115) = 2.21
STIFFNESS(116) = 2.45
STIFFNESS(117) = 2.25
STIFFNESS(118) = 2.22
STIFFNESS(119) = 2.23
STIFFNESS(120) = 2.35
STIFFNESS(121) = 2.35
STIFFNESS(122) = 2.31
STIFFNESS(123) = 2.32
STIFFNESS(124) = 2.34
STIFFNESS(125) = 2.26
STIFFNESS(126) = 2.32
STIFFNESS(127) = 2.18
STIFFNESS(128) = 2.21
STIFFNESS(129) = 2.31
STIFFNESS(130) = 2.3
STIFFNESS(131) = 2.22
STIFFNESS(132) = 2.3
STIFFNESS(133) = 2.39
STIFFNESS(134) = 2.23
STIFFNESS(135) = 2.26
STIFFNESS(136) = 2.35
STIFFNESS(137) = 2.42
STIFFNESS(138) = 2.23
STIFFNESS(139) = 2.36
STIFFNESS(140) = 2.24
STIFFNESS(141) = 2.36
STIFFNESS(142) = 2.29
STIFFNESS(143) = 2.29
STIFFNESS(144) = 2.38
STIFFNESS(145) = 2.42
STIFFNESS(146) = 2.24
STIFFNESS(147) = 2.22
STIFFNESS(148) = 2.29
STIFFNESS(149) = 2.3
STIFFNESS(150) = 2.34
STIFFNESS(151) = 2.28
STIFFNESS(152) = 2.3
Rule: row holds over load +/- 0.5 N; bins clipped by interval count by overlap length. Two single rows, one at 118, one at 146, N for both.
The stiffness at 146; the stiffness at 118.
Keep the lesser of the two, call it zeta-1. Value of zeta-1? 2.22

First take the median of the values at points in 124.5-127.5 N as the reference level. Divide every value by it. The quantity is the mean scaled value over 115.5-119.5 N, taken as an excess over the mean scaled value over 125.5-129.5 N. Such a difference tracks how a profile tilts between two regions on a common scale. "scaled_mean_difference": 0.014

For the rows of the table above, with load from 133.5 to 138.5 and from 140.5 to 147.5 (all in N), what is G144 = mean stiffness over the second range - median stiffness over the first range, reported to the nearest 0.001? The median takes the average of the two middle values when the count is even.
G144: 0.054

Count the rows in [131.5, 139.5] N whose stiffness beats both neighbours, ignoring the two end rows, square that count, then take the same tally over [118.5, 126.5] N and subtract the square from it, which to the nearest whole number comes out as -3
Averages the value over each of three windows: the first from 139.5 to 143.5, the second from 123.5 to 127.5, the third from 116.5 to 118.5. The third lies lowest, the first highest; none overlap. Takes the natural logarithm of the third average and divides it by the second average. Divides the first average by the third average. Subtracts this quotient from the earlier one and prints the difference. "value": -0.673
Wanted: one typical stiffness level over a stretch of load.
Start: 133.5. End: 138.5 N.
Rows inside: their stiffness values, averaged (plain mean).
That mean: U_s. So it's 2.298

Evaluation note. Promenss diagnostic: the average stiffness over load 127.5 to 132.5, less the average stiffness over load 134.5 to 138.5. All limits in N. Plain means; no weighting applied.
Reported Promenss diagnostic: -0.047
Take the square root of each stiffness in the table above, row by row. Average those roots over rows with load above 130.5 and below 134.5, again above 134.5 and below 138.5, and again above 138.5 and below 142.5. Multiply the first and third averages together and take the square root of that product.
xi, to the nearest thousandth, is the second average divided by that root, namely 1.003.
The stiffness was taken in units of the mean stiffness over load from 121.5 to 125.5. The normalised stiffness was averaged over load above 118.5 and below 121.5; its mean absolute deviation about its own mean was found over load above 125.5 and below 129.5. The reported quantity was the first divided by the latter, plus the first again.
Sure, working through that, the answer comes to 40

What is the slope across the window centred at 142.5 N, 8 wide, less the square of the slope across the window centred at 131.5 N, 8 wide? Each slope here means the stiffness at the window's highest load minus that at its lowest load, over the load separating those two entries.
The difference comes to -0.017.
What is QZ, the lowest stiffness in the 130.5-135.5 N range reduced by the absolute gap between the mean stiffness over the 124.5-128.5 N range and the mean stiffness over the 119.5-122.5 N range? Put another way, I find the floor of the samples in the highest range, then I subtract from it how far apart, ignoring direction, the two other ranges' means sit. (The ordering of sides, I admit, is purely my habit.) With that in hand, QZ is 2.13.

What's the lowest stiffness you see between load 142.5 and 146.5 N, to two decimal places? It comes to 2.24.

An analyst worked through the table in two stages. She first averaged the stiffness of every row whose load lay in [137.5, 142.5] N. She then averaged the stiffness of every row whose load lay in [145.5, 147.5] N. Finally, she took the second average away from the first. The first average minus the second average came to 0.066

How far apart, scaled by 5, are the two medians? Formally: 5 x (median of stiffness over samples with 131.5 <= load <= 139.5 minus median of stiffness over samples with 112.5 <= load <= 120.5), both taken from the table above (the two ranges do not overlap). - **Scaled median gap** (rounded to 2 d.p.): 0.20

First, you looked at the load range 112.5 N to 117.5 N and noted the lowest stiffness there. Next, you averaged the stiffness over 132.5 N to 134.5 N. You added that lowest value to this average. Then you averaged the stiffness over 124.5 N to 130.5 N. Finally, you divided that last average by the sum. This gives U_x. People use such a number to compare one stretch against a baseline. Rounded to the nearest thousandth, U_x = 0.501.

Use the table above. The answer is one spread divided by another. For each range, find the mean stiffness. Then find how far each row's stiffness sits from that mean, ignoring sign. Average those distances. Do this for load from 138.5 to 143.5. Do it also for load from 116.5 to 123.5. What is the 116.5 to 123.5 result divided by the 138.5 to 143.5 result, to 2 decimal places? 1.17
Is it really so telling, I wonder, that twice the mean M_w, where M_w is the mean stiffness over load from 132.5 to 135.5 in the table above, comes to 4.59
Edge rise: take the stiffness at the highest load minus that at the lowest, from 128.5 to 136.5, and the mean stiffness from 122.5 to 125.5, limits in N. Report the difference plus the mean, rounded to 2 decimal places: 2.35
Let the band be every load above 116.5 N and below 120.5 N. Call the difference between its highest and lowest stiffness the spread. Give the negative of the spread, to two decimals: -0.13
